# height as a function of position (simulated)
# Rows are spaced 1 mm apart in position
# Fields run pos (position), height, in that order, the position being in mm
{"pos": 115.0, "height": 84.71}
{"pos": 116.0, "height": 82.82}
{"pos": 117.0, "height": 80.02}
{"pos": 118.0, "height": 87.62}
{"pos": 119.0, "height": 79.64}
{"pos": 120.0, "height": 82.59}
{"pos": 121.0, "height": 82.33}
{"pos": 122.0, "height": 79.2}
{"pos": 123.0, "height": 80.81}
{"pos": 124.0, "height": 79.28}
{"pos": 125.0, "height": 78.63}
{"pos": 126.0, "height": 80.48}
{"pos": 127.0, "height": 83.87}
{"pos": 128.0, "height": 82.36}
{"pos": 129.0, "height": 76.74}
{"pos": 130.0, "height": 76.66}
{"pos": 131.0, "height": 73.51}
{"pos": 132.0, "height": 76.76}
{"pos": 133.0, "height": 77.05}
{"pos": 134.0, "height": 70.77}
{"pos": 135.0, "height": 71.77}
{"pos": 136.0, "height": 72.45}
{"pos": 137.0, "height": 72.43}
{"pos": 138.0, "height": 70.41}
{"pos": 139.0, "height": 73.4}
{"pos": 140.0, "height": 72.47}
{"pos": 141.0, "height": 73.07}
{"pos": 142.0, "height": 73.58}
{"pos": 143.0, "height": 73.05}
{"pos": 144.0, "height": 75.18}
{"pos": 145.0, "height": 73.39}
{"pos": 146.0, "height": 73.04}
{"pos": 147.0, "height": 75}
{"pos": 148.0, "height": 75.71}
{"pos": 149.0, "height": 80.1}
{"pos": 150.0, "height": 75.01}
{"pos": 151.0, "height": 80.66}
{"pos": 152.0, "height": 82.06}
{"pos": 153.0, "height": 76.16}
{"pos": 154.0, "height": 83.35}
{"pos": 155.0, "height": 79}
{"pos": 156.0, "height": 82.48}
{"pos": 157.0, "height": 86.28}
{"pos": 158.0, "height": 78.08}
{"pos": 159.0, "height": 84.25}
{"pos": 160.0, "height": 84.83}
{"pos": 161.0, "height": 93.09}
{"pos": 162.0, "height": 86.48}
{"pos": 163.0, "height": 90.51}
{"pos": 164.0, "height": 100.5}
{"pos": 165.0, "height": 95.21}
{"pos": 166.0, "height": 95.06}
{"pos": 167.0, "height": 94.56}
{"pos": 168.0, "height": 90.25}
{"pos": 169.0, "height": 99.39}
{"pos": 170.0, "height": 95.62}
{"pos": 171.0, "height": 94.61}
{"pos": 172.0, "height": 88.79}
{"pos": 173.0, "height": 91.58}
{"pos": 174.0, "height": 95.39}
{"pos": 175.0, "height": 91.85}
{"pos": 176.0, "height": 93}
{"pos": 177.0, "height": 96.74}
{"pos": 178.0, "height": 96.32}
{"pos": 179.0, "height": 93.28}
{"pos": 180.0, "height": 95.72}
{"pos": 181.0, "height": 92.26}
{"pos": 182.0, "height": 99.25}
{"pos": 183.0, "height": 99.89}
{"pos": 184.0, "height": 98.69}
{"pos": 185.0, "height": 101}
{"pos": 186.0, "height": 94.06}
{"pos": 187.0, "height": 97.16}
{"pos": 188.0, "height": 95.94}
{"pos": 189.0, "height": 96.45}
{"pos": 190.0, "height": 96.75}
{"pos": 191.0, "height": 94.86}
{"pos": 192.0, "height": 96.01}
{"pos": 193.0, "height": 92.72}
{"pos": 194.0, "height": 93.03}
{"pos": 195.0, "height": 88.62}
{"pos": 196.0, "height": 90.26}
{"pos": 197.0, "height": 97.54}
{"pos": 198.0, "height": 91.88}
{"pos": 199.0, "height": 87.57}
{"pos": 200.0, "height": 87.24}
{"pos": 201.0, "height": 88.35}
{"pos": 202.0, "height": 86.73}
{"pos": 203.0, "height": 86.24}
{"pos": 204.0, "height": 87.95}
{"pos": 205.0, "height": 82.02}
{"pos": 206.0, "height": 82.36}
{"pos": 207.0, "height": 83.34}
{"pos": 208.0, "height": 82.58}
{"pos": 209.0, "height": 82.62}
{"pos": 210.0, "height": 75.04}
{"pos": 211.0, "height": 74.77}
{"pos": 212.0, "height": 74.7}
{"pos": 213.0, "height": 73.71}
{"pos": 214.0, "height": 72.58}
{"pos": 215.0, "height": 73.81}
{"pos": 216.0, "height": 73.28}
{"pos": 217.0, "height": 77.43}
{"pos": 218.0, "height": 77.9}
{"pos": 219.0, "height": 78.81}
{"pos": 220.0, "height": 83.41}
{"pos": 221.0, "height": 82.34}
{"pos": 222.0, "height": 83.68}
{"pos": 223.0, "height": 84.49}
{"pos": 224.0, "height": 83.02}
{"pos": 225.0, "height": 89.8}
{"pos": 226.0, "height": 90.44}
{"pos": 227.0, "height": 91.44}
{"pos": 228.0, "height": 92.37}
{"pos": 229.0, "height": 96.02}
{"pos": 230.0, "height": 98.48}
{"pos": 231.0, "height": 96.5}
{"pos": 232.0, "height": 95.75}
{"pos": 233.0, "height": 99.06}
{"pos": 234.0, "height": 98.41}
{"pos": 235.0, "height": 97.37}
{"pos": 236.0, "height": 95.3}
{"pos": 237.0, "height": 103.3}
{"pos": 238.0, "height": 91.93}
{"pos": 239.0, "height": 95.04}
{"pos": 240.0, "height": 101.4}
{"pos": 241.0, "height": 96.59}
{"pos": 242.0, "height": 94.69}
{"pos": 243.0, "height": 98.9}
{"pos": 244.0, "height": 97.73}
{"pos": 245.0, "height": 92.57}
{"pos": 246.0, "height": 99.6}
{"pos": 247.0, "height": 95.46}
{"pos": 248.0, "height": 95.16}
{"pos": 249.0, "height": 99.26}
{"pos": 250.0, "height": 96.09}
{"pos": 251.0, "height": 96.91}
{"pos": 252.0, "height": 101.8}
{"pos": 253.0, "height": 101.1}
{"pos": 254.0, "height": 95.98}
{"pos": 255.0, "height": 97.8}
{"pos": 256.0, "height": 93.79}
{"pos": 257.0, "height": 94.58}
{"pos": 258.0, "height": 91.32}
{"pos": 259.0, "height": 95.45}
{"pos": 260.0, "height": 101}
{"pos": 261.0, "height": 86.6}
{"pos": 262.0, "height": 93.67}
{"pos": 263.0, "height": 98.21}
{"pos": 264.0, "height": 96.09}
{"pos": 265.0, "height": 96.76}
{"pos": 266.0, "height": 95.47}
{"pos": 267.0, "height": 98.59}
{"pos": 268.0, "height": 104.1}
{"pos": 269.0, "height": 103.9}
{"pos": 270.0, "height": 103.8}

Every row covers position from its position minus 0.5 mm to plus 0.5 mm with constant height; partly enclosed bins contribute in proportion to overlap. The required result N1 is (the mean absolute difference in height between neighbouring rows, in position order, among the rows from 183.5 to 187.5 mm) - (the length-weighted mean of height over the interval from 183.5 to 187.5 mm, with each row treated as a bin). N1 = -93.6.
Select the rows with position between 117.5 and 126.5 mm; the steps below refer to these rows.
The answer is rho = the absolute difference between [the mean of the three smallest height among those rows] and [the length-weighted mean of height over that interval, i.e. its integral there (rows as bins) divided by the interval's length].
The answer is 2.1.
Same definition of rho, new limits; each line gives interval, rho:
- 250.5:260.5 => 3.7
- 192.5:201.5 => 3.1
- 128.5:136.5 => 2.8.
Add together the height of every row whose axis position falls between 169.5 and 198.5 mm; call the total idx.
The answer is 2749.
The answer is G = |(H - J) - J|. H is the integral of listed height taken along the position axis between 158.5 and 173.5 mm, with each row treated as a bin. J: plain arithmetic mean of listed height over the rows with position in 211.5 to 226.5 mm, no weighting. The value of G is 1225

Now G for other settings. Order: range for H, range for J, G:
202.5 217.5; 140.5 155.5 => 1029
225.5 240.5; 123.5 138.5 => 1290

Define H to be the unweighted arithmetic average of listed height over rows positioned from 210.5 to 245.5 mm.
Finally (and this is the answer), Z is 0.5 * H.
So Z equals 44.4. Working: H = 89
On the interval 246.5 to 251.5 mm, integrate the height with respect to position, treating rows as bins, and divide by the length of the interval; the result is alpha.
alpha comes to 96.6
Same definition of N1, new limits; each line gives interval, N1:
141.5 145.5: -72.3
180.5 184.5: -94.6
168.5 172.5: -91.1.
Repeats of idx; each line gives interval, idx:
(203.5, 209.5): 501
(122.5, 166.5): 3495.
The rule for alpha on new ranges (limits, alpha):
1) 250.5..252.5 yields 99.4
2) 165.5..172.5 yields 94.0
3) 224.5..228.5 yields 91.0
